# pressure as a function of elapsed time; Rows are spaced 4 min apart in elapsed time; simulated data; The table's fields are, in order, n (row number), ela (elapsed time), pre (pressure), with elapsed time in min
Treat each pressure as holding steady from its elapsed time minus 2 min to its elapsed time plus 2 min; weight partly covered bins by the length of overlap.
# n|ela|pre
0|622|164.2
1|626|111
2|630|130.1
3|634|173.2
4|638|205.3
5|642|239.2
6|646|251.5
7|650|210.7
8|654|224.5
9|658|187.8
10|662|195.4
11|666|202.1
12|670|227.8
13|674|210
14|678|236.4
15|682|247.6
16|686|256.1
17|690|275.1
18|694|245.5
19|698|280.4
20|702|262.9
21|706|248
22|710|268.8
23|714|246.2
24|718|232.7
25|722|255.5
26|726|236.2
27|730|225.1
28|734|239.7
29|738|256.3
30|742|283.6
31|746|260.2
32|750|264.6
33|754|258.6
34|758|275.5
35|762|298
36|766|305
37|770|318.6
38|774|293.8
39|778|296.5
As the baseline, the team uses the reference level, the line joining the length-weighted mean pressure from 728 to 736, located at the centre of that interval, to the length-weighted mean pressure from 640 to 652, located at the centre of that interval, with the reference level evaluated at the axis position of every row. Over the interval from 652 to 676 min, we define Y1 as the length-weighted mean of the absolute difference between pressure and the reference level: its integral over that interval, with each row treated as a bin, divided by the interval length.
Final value 25.6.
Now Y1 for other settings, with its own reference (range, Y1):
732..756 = 28.3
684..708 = 28.3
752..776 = 59.7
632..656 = 24.1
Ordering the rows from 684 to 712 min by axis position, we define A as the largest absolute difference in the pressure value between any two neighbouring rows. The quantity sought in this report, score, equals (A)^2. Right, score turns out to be 1218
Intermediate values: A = 35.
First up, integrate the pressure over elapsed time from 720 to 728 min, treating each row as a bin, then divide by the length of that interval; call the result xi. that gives 246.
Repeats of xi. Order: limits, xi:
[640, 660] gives 223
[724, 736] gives 234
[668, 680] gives 225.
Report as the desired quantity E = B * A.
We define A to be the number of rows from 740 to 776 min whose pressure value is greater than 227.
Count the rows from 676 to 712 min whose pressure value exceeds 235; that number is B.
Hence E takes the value 81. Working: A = 9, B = 9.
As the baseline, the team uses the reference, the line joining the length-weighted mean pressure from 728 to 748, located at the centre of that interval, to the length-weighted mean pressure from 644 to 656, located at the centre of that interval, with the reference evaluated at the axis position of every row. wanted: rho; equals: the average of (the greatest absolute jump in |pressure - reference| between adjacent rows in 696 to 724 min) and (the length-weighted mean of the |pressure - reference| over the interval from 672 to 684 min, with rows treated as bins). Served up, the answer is 18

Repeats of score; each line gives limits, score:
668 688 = 697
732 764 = 745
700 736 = 520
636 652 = 1665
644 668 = 1665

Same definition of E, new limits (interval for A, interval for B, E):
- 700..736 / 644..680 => 16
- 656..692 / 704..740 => 35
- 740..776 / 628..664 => 18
